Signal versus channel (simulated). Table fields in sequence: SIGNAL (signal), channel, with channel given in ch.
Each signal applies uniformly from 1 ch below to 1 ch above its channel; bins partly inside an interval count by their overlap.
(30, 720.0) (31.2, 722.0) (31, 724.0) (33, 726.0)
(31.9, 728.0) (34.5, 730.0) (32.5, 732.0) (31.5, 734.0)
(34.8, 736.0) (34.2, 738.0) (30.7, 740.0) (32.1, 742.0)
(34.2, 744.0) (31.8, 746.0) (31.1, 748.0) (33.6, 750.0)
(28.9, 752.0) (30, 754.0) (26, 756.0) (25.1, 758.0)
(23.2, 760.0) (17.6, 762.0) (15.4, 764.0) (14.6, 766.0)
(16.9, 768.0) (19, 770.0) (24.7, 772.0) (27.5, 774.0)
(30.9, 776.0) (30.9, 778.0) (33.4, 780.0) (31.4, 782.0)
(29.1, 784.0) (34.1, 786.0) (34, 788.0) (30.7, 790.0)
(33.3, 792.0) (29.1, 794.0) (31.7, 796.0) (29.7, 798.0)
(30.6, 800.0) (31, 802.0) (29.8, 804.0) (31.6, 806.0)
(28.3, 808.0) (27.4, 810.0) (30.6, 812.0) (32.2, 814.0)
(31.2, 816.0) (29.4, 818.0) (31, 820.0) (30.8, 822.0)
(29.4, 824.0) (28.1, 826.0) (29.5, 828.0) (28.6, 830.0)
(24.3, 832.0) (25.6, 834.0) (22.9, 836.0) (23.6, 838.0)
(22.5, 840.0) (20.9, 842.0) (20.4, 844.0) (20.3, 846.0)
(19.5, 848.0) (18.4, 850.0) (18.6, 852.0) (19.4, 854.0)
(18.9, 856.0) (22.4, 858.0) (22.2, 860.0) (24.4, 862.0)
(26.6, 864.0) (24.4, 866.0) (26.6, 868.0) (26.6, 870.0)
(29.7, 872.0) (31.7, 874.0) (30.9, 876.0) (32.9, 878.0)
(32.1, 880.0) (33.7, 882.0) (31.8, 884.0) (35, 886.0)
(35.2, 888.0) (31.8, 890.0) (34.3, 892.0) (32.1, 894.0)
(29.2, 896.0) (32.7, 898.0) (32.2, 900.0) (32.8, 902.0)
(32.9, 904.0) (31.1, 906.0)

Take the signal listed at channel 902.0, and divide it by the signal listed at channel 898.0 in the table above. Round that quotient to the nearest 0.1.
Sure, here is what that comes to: 1.0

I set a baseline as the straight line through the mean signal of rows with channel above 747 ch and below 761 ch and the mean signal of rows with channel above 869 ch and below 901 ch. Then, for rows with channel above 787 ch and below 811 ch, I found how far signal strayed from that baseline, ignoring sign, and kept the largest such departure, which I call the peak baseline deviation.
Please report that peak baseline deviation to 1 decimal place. 4.8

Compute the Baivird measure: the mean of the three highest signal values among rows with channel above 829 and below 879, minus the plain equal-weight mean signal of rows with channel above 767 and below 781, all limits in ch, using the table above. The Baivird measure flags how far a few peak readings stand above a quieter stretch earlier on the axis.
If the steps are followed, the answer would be 6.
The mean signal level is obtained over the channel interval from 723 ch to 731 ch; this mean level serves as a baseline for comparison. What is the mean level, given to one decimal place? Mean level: 32.6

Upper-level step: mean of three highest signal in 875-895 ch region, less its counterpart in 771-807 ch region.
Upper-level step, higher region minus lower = 1.0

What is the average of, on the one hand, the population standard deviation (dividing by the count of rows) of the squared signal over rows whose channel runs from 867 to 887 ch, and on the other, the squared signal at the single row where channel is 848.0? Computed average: 270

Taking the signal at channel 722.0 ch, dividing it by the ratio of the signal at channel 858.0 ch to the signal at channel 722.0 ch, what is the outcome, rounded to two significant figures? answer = 43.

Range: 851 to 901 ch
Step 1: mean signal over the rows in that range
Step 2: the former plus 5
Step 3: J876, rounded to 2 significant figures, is 34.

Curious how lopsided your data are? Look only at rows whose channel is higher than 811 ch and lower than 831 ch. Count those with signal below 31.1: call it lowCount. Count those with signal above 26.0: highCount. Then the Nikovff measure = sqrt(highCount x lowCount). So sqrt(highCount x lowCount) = 8.9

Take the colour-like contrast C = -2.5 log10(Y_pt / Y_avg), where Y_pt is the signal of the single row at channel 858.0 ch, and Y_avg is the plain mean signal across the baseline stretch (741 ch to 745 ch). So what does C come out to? 0.43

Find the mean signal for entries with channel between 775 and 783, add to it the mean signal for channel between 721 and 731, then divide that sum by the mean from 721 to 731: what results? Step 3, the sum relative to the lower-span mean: 1.98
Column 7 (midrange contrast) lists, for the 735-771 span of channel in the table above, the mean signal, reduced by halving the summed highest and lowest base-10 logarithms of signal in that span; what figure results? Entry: 25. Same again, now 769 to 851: 27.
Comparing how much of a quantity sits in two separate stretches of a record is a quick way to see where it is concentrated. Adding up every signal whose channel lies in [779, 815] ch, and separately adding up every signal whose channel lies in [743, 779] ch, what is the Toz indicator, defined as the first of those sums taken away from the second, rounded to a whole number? -97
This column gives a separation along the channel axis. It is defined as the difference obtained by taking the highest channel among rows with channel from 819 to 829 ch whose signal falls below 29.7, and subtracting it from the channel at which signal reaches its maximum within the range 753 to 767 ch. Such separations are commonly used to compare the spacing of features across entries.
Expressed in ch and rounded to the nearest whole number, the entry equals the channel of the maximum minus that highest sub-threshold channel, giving -74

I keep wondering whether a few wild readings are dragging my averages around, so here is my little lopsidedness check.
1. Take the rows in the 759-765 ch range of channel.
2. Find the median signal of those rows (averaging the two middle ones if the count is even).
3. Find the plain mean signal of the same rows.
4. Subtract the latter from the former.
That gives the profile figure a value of -1.1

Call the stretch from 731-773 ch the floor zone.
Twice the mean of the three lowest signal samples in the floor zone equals 31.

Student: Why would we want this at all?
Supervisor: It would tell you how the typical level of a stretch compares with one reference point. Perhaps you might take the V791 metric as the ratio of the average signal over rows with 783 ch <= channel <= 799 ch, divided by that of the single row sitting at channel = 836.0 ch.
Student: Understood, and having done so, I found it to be 1.37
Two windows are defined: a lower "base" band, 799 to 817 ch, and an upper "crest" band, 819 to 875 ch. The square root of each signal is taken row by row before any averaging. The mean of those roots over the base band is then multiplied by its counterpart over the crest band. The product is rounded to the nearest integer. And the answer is 27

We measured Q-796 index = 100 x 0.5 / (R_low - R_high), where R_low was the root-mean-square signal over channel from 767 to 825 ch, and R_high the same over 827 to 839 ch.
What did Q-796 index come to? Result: 12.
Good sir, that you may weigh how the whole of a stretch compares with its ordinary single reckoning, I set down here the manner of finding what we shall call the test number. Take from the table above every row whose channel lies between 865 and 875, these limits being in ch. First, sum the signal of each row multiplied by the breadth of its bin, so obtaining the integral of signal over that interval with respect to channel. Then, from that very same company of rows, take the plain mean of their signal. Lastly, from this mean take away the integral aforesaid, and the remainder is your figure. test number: -250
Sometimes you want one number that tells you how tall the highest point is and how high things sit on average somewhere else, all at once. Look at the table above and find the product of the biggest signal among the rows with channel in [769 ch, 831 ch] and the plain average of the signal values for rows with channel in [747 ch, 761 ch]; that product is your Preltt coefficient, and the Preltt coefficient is 964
